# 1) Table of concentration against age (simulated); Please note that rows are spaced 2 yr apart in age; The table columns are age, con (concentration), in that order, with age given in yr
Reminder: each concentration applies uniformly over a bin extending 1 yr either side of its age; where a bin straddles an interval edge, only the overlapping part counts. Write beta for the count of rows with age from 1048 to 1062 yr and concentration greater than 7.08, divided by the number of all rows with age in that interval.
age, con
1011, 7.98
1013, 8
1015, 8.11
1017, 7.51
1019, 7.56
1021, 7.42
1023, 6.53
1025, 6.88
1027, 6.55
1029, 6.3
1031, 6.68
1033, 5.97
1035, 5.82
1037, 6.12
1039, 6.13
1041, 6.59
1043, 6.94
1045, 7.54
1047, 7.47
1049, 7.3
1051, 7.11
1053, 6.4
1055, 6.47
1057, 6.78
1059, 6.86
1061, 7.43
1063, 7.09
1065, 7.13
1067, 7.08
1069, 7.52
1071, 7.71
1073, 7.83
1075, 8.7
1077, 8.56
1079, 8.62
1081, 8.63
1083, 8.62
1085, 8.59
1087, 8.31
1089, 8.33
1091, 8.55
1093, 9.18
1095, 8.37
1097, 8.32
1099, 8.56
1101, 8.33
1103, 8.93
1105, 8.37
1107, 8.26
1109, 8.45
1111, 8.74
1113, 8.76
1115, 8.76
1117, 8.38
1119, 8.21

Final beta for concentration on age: 0.43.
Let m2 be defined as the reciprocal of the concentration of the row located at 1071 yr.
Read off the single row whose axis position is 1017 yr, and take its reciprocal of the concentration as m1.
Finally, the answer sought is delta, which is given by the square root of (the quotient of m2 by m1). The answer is 0.987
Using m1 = 0.133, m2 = 0.130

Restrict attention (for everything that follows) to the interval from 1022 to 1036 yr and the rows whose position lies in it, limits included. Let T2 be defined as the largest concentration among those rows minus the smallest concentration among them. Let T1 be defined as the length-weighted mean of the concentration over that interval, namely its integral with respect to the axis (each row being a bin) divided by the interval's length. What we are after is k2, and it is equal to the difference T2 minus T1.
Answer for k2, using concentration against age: -5.3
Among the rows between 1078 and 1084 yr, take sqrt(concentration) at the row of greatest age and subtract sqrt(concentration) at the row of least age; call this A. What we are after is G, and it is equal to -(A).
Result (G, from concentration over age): 0.00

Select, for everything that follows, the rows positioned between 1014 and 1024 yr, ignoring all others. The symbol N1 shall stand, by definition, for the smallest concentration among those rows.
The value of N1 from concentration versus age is 6.53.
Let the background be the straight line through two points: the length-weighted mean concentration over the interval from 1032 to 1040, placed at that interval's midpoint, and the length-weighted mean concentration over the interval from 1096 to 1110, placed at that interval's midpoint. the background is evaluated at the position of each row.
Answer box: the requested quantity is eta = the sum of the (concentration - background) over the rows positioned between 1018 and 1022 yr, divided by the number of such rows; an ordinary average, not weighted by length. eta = 2.07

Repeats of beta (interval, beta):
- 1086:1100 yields 1.00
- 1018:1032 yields 0.29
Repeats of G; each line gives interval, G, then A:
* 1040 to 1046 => -0.18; 0.18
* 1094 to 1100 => -0.03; 0.03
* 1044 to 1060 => 0.13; -0.13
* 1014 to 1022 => 0.12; -0.12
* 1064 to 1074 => -0.13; 0.13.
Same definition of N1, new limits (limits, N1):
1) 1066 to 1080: 7.08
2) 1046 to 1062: 6.4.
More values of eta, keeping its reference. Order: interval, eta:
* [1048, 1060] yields 0.15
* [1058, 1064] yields 0.20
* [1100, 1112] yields -0.06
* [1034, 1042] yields 0.08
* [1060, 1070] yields 0.18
